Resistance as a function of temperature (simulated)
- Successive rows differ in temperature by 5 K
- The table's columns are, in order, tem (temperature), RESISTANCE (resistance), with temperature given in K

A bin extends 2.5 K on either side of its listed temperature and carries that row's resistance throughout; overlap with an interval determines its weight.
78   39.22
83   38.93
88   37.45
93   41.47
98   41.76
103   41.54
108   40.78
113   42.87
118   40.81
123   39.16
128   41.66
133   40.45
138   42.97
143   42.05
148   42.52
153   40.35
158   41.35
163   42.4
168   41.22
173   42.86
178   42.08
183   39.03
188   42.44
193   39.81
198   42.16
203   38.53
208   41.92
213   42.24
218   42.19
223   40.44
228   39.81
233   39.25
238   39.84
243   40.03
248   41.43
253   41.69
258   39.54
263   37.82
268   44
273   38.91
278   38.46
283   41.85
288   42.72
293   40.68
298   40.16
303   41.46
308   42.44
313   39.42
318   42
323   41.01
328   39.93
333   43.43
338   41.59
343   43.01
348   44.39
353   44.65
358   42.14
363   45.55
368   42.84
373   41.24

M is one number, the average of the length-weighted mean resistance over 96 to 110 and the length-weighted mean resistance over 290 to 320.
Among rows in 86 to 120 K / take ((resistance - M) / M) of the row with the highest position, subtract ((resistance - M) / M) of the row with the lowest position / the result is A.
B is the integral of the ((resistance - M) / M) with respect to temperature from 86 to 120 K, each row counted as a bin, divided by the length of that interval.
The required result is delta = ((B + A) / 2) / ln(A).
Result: -0.015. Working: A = 0.082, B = 0.00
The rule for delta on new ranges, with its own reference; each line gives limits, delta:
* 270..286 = -0.008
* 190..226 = -0.001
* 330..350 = -0.009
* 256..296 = -0.001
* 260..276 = 0.000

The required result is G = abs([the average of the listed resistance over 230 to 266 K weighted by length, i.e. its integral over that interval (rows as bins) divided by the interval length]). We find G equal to 40.0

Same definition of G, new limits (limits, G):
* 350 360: 43.5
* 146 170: 41.6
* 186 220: 41.3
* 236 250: 40.4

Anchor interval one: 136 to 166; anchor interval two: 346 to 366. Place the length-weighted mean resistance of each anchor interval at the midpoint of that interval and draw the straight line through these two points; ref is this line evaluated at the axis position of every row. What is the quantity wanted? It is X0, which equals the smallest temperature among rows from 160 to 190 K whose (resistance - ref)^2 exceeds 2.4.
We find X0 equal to 183 K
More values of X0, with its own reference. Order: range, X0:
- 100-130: 123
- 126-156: 153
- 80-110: 83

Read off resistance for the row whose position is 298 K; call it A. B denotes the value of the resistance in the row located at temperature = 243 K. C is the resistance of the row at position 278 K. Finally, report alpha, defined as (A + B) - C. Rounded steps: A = 40.16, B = 40.03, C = 38.46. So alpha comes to 41.7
